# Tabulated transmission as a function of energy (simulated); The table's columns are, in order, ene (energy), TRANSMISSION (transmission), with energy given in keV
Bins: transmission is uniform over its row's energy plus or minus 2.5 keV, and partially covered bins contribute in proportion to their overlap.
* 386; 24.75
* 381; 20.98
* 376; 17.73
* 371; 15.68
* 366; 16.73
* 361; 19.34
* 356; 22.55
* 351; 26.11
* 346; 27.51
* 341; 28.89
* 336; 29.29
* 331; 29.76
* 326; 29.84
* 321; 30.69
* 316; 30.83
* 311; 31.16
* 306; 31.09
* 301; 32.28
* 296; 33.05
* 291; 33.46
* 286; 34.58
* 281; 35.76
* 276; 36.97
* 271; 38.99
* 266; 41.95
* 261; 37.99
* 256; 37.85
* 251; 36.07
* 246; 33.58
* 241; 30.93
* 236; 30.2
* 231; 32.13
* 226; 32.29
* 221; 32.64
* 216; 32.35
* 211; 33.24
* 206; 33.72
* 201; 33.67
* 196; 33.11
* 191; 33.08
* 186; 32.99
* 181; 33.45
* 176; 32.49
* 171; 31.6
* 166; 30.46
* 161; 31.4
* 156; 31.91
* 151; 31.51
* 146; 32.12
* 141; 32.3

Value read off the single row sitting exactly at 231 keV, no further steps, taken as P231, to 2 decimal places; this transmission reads 32.13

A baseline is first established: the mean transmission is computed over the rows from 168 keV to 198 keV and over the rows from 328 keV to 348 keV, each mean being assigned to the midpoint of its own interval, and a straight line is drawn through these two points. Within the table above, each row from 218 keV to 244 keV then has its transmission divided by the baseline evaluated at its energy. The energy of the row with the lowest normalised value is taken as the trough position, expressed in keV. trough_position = 236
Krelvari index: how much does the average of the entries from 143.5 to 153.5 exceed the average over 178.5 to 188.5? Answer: -1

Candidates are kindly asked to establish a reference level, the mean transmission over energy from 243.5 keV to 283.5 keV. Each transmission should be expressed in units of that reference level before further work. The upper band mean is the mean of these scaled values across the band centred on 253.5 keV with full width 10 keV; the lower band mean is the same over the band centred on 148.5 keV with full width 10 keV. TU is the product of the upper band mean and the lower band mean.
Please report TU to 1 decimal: 0.8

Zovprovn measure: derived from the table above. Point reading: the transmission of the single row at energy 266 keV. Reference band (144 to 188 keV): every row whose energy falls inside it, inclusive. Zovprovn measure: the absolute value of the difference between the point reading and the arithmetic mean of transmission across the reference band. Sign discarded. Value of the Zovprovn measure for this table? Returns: 10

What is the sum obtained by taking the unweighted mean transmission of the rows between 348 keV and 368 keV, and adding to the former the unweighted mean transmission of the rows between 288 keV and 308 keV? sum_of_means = 54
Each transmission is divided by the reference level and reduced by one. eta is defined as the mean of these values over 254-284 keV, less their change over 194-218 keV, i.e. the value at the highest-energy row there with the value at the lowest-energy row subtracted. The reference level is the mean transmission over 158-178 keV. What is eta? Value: 0.24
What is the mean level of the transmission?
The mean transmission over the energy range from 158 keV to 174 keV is 31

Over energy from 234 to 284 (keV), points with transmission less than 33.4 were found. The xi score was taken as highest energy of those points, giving 241 keV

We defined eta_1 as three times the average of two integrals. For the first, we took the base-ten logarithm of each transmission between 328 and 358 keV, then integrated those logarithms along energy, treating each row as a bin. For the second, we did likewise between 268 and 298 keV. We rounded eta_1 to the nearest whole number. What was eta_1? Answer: 134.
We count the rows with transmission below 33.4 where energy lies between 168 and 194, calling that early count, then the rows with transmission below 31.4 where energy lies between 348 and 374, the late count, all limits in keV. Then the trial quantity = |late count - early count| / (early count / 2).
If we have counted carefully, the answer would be 0.5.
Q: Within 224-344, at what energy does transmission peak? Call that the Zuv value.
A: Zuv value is 266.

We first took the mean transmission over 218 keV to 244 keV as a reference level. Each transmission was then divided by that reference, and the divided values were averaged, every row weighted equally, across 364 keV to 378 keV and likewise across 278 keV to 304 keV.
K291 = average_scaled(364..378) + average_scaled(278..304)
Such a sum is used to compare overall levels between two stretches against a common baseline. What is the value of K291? 1.6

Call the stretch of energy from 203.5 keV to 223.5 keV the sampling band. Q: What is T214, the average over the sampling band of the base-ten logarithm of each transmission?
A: 1.52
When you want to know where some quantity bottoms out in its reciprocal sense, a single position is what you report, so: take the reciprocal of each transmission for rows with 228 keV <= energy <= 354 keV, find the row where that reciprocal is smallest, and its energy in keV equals 266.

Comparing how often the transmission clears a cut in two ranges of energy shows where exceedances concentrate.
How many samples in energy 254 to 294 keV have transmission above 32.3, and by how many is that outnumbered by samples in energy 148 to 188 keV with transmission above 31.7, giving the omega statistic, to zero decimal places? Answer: -4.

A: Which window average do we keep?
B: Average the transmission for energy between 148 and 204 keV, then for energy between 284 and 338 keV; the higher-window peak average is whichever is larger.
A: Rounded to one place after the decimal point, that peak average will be 32.3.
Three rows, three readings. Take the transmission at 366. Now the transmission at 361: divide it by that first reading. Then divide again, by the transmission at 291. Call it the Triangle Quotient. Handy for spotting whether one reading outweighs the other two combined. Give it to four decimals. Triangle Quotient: 0.0345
